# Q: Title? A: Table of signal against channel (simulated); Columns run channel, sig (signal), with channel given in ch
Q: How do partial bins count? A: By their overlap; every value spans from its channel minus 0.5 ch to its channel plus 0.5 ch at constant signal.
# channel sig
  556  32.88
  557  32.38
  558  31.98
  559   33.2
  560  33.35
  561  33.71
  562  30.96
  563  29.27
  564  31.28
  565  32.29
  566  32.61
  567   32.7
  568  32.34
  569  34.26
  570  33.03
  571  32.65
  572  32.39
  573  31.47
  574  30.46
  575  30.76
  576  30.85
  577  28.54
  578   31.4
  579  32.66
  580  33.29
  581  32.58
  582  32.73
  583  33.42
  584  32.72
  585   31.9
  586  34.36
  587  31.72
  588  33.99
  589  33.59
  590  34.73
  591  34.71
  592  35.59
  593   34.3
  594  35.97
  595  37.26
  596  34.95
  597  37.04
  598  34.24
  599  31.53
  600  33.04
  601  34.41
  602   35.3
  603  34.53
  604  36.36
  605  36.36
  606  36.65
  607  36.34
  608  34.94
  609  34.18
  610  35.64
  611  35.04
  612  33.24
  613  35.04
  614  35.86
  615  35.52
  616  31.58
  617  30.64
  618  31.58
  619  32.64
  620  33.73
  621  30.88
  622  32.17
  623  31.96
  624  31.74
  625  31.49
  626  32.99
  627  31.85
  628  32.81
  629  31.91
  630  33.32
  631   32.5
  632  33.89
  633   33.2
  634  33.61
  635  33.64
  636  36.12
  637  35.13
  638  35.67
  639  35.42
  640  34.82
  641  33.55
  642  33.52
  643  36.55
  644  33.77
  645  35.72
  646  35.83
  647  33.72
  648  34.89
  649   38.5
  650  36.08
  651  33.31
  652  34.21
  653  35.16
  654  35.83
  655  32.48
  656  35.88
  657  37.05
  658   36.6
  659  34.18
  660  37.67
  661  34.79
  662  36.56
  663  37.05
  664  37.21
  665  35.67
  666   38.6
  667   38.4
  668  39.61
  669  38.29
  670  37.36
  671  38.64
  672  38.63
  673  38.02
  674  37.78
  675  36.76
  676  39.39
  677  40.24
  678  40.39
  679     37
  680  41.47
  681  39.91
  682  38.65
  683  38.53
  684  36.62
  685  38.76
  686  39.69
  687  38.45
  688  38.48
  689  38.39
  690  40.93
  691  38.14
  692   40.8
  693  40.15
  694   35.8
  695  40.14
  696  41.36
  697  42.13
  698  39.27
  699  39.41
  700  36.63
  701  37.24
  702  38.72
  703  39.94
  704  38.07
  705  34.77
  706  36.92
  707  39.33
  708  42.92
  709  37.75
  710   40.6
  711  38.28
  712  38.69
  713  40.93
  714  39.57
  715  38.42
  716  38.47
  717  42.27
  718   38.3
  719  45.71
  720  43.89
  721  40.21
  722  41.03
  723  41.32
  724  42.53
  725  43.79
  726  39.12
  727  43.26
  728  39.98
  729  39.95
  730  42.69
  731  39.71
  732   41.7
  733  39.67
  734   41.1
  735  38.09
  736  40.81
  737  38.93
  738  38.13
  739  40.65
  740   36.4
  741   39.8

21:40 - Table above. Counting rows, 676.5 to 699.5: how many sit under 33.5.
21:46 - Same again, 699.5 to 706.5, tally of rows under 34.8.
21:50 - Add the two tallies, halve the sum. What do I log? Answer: 0.5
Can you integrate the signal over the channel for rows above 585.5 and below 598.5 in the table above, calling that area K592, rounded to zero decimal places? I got 452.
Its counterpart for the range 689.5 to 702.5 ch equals 511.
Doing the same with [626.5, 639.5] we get 439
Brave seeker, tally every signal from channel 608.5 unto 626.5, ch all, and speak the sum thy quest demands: 596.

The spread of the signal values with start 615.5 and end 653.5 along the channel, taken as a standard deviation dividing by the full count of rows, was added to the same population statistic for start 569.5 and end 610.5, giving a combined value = 3.7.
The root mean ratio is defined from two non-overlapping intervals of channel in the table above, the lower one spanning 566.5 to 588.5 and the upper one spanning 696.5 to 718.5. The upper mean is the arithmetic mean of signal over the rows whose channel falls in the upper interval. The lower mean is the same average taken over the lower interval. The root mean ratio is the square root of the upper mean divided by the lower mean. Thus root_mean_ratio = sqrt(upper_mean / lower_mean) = 1.100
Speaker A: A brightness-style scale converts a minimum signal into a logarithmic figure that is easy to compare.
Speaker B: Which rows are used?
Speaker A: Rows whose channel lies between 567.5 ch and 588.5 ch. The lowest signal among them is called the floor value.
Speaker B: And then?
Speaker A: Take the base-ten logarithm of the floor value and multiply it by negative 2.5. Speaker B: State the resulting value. -3.64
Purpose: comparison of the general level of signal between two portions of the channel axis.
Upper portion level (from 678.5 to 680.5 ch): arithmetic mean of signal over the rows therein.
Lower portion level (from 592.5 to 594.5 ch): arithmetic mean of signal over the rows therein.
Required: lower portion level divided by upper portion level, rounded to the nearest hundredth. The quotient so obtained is 0.90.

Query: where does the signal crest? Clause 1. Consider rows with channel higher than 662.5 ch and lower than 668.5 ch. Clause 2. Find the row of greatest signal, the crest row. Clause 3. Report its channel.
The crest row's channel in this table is 668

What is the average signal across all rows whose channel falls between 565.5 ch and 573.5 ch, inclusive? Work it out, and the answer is 33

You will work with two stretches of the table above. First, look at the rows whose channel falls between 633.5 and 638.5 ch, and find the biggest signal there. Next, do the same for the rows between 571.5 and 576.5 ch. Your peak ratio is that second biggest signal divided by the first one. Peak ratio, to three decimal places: 0.897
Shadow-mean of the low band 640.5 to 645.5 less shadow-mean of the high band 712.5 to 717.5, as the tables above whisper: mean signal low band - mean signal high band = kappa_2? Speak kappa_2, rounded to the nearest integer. -5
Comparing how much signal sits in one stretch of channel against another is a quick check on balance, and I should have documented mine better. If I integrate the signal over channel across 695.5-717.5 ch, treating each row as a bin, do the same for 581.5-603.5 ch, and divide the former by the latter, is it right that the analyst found 1.15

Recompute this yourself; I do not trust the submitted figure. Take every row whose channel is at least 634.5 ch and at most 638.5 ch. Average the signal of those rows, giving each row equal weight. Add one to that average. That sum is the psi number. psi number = 36.1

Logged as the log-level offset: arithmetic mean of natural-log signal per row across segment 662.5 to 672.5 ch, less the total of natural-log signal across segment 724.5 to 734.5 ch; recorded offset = -33.5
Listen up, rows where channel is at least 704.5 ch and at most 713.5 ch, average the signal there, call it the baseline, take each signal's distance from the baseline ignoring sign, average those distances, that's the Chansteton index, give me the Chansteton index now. 1.8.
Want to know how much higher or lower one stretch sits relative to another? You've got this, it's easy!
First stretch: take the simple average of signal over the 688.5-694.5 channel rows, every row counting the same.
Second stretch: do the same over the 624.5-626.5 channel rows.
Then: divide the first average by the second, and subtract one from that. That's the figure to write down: 0.21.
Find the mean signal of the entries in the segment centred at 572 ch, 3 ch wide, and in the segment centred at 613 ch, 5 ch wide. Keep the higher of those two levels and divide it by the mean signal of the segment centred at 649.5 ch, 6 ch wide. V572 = 0.99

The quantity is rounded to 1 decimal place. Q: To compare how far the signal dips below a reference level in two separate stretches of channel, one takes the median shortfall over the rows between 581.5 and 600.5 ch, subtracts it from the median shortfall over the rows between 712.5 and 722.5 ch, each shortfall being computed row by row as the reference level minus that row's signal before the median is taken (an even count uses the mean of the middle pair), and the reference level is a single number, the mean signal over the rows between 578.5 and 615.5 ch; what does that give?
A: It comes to -6.3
